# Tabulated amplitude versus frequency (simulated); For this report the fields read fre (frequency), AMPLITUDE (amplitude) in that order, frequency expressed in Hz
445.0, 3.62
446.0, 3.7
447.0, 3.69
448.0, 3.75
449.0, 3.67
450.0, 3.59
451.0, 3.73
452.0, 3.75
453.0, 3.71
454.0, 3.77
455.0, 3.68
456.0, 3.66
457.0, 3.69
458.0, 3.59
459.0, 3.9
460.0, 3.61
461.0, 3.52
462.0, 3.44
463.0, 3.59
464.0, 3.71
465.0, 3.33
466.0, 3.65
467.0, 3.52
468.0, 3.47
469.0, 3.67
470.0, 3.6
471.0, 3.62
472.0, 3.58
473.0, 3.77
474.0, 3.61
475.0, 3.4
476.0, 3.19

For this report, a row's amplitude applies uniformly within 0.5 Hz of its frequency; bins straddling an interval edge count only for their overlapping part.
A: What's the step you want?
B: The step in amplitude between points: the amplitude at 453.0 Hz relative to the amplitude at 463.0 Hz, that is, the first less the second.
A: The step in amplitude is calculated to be 0.12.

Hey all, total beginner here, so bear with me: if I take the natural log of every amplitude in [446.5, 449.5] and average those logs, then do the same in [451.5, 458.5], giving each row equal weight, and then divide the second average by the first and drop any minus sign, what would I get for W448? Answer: 0.998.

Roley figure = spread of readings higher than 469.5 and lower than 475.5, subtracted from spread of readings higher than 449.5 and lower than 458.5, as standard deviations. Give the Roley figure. -0.05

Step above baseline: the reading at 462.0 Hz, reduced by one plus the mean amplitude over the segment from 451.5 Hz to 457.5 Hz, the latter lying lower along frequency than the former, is -1.27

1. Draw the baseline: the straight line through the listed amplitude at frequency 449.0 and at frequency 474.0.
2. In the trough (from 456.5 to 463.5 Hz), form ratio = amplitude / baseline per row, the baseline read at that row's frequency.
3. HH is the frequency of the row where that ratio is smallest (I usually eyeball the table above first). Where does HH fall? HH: 462.0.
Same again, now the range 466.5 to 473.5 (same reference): 468.0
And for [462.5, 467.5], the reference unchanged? 465.0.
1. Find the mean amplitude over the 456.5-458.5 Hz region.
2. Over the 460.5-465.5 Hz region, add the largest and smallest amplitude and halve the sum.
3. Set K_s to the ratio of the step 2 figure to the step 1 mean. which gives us 0.97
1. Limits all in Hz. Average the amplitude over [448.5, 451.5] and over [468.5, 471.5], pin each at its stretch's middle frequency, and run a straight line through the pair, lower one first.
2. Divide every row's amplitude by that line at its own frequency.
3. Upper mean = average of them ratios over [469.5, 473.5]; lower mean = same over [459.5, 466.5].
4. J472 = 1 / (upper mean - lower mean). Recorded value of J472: 34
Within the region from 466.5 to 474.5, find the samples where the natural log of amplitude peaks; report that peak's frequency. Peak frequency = 473.0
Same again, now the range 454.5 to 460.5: 459.0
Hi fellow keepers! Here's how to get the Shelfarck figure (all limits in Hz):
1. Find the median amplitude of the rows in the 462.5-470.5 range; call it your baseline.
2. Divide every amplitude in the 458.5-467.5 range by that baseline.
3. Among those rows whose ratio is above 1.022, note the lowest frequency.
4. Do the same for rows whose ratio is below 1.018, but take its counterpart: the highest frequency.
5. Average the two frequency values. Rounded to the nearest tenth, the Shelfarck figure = 463.0 Hz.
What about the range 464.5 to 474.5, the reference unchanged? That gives 473.5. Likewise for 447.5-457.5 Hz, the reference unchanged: 449.0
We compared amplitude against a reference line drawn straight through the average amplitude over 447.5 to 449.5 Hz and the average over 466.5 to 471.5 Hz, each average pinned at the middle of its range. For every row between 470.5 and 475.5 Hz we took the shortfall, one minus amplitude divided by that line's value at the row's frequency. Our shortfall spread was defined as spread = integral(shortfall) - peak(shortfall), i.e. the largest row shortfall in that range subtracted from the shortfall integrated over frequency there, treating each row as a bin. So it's -0.10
